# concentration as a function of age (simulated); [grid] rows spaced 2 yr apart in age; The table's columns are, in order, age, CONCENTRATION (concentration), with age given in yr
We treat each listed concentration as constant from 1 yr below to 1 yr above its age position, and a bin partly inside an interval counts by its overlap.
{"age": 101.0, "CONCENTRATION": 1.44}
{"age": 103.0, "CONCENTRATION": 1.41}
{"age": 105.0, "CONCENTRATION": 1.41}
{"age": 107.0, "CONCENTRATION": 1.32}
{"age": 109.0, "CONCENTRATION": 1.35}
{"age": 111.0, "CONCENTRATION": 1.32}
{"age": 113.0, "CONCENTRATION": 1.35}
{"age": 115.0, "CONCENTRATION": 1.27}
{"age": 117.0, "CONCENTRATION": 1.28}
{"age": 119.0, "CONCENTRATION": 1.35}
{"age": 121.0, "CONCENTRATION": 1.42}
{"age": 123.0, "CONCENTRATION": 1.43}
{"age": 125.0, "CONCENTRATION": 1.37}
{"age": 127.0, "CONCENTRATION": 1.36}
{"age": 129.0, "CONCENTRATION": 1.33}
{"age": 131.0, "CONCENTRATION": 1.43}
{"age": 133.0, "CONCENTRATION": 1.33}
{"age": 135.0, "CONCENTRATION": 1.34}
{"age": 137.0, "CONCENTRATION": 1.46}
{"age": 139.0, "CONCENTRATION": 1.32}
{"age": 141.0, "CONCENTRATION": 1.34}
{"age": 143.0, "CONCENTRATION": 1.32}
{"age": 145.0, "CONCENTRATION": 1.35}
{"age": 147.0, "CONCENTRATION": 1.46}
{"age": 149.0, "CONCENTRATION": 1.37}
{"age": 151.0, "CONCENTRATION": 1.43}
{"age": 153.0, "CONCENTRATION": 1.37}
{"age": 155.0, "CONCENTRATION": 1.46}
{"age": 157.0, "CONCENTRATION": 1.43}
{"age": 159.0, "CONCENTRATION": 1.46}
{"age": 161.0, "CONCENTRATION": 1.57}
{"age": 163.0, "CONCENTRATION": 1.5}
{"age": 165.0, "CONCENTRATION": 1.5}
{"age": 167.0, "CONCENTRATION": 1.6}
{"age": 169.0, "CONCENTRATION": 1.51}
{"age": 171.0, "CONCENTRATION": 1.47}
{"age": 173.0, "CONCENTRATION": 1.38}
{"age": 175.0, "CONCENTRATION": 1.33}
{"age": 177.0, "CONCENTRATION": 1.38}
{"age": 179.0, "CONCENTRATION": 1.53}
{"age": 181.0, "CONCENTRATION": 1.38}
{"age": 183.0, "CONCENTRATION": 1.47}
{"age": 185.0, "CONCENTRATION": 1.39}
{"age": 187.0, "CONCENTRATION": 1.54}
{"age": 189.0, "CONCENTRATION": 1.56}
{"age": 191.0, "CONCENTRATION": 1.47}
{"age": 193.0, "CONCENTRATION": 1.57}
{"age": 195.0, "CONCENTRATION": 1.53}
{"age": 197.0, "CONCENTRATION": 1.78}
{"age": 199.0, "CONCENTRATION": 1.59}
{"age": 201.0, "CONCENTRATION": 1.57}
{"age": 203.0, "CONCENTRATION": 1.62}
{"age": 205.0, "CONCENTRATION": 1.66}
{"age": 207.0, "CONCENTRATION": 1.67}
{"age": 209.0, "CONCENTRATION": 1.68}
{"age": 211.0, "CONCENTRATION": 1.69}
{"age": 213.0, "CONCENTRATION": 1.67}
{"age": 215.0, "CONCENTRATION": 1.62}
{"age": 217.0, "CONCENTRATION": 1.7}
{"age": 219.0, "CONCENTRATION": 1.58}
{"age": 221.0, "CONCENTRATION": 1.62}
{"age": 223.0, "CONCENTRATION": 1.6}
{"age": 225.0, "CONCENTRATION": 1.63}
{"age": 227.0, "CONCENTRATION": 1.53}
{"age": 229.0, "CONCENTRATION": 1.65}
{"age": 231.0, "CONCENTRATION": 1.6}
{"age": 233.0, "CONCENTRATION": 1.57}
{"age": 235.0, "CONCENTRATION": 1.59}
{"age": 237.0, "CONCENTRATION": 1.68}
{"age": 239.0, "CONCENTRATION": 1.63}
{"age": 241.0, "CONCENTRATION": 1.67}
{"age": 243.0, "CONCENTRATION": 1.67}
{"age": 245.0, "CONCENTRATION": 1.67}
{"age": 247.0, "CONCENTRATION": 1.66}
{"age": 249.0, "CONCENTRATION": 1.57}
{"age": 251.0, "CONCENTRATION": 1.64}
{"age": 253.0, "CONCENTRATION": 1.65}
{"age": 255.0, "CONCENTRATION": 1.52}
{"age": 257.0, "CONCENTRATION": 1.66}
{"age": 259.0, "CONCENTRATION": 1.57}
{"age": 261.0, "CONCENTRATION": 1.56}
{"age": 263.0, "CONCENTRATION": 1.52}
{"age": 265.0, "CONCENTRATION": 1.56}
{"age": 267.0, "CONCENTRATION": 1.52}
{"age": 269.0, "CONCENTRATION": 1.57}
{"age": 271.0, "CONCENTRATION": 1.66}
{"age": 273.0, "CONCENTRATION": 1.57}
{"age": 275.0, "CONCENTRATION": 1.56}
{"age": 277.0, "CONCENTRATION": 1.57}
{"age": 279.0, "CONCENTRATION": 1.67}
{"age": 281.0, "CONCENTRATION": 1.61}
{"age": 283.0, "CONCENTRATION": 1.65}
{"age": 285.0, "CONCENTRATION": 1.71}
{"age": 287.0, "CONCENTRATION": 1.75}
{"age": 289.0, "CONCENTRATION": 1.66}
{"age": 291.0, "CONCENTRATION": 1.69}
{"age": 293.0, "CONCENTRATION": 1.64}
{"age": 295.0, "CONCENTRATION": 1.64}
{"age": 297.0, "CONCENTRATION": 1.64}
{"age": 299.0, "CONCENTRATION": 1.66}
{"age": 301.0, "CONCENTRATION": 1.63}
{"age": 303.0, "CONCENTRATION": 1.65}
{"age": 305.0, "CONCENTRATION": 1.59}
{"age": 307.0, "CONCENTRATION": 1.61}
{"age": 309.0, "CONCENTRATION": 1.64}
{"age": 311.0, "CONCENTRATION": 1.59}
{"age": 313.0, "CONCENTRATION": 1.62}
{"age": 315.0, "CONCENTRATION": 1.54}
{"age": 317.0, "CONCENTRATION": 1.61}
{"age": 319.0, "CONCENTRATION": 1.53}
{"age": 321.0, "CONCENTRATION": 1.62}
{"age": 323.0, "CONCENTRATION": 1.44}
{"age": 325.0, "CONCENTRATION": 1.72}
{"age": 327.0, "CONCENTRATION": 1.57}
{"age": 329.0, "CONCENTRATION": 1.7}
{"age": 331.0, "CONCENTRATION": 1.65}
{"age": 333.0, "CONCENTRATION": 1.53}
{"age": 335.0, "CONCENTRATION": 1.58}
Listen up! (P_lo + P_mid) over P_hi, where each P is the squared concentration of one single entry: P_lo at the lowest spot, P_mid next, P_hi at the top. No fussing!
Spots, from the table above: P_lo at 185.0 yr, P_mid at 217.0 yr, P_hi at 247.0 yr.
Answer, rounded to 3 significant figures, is 1.75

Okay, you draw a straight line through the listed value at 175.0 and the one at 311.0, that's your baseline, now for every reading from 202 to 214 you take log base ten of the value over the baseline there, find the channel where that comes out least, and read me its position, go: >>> 203.0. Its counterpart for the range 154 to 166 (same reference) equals 157.0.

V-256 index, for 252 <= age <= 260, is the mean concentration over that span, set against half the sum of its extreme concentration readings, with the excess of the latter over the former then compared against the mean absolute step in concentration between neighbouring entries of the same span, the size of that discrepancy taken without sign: 0.13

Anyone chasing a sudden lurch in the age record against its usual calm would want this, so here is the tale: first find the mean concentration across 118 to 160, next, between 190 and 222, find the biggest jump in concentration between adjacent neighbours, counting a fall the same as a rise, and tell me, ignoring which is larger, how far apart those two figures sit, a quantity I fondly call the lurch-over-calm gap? 1.14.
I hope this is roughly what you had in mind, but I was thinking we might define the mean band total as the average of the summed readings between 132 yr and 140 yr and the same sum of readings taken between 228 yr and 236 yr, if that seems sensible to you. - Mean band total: 5.93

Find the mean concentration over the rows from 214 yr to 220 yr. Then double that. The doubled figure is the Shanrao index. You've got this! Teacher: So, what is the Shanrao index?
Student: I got 3.27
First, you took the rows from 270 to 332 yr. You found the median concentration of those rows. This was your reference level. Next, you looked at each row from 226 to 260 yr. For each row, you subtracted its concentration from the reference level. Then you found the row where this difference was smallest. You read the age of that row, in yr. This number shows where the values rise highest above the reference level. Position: 237.0 yr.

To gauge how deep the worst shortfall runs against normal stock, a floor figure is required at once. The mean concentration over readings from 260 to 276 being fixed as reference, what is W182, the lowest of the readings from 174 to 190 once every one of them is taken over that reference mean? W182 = 0.85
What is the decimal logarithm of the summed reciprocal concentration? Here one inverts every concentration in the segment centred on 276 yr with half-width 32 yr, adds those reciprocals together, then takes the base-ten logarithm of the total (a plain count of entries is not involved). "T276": 1.30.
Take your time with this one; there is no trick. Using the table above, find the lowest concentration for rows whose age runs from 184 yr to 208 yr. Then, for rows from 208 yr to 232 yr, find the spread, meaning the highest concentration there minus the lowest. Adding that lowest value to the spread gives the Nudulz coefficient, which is 1.56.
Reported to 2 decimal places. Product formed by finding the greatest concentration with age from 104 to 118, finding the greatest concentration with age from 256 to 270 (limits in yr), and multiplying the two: 2.34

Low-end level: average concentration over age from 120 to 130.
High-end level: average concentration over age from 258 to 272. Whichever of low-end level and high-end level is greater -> 1.57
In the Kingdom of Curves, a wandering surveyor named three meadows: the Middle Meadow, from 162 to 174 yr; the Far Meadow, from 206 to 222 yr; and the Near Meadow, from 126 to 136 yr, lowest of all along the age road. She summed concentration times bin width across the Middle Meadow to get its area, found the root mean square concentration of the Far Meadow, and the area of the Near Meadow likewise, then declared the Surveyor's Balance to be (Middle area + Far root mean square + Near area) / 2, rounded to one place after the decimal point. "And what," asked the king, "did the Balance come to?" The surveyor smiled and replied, 16.6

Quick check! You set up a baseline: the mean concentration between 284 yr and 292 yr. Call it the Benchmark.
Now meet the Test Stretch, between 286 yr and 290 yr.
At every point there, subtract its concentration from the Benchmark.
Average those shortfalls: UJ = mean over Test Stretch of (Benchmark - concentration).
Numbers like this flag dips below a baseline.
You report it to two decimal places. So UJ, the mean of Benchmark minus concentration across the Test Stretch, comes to 0.00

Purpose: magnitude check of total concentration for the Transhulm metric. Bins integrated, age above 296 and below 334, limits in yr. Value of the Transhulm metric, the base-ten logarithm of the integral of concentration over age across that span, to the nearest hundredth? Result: 1.79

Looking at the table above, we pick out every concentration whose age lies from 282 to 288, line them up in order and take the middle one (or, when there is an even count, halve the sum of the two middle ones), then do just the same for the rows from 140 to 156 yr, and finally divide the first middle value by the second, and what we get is 1.25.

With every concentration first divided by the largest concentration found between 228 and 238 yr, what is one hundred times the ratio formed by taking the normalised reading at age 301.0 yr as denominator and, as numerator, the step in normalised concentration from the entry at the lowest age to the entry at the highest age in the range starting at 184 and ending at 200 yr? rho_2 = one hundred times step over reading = 12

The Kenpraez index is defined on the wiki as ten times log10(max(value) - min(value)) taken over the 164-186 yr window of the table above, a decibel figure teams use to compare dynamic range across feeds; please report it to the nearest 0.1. -5.7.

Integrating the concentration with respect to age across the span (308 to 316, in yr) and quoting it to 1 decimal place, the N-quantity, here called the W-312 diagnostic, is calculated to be 12.8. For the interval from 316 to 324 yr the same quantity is 12.4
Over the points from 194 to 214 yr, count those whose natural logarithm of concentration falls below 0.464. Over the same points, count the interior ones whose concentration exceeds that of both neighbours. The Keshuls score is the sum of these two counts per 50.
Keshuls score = 0.10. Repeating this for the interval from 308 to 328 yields 0.18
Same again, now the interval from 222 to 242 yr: 0.12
